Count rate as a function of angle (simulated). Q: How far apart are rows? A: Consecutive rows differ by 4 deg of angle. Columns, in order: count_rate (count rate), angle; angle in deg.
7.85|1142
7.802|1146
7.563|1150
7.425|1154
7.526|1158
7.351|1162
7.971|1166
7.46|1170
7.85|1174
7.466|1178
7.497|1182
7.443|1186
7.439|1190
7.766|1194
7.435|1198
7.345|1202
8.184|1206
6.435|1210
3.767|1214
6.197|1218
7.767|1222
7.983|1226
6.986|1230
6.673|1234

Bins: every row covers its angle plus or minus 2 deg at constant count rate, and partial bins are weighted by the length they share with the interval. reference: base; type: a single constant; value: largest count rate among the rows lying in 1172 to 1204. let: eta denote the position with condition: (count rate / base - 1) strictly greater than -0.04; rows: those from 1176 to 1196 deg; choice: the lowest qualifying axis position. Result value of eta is 1194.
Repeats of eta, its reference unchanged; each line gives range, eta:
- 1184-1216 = 1194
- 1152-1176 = 1166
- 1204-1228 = 1206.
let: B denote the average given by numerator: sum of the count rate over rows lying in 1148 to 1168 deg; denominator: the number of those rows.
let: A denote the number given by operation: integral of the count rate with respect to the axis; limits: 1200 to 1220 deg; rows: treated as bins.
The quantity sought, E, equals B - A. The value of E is -120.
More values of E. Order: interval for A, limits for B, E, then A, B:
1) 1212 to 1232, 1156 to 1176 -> -123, 131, 7.63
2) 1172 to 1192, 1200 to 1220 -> -144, 151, 6.39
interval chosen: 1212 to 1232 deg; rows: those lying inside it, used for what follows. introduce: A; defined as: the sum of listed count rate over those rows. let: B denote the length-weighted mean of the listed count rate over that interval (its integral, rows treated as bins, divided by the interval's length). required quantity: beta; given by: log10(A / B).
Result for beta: 0.70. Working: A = 33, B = 6.54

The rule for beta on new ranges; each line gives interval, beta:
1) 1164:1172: 0.30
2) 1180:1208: 0.85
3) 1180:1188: 0.30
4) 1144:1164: 0.70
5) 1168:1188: 0.70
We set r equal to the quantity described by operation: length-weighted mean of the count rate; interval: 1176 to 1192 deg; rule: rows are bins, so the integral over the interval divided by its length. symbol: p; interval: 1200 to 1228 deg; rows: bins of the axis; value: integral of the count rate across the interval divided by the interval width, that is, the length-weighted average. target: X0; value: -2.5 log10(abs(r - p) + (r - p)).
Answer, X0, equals -0.3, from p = 6.8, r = 7.46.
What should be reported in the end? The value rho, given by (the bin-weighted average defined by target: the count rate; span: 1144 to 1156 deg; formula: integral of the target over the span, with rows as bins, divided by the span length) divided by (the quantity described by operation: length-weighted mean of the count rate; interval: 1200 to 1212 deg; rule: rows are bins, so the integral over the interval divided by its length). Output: 1.04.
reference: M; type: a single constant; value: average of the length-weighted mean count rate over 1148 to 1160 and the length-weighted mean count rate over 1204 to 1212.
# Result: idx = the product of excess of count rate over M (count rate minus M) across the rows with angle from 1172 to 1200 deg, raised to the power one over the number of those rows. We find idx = 0.08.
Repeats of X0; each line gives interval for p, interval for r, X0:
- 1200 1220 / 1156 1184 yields -1.0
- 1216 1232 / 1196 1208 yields 0.2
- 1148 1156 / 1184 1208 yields 1.7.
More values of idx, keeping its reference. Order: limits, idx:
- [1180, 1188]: 0.06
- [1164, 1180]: 0.17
